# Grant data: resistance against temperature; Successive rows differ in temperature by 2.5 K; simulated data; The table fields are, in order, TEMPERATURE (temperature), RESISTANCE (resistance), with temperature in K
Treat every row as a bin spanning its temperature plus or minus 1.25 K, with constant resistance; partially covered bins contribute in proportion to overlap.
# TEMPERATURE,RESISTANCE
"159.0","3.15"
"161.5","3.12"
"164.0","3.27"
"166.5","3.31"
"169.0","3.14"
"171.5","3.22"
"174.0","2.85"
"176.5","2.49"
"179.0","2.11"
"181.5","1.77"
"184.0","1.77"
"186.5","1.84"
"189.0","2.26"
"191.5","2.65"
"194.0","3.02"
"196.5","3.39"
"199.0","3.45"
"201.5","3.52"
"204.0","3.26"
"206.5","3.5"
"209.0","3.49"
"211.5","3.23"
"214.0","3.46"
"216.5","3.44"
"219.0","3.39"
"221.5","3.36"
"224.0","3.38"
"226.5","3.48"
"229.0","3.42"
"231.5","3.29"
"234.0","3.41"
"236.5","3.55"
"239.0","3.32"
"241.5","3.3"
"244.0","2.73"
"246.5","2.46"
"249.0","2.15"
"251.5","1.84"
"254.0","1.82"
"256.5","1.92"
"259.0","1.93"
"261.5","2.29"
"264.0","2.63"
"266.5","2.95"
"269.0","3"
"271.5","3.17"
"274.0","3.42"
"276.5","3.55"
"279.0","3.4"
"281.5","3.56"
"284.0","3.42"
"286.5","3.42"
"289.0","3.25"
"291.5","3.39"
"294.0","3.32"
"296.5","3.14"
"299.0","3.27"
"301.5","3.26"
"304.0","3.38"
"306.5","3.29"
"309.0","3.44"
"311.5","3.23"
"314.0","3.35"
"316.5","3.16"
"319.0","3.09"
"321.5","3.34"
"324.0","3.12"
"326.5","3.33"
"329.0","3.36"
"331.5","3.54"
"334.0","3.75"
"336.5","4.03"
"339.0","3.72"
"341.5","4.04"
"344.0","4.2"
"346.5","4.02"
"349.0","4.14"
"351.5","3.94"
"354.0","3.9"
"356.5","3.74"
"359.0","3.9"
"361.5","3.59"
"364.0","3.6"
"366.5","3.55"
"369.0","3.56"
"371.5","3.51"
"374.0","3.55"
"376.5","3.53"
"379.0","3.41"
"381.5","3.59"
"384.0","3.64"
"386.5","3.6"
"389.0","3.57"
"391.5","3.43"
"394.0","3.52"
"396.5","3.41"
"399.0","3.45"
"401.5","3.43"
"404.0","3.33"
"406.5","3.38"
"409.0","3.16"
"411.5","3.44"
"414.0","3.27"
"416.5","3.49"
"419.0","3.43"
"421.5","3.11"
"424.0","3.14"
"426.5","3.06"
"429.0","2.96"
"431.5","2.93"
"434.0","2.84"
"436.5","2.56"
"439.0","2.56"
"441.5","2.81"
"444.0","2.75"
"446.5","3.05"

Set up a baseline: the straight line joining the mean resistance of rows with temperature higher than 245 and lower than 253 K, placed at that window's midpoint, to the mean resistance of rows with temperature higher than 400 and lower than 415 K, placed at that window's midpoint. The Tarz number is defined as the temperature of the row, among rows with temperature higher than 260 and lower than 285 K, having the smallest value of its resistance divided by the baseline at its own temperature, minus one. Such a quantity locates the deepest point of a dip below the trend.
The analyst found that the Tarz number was 261.5 K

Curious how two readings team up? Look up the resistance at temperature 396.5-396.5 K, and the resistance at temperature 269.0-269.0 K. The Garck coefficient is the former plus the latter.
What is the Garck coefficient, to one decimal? 6.4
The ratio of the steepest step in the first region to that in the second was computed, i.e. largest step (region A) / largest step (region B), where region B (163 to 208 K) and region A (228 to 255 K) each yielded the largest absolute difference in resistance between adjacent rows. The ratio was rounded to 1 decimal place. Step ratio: 1.4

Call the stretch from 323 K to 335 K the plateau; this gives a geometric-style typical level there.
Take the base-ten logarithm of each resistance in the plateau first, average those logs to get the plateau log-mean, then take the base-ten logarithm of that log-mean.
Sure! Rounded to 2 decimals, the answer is -0.27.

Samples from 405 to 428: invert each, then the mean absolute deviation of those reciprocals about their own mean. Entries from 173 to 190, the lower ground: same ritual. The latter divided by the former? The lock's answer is 5.2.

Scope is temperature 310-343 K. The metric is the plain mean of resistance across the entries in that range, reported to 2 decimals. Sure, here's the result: 3.47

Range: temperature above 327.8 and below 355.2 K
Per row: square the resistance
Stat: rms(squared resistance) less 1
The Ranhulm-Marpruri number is 14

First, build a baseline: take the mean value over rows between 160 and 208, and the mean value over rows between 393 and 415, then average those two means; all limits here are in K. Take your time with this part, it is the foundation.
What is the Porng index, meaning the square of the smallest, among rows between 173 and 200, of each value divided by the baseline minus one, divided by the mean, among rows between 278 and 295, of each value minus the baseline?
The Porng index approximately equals 0.65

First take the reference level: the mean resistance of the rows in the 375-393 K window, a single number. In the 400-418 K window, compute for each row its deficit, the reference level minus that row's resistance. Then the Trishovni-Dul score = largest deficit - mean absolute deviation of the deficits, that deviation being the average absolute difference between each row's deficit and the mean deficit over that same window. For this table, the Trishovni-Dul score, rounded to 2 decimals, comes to 0.29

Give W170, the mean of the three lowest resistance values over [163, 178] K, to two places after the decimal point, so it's 2.83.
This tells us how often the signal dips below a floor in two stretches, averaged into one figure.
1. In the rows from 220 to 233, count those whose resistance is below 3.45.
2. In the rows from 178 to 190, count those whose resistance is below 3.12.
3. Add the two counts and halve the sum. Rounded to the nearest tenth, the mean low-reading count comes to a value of 4.5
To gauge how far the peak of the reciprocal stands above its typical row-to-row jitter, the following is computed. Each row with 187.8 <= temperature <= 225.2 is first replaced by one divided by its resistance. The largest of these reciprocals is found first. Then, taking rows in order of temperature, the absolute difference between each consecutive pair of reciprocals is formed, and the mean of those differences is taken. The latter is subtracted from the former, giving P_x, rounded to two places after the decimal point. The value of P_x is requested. 0.42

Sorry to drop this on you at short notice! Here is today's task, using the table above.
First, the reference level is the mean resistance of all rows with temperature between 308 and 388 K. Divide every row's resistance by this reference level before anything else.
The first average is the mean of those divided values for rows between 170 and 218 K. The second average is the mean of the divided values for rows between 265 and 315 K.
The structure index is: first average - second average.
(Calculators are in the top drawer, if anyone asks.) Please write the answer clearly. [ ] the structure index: -0.12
